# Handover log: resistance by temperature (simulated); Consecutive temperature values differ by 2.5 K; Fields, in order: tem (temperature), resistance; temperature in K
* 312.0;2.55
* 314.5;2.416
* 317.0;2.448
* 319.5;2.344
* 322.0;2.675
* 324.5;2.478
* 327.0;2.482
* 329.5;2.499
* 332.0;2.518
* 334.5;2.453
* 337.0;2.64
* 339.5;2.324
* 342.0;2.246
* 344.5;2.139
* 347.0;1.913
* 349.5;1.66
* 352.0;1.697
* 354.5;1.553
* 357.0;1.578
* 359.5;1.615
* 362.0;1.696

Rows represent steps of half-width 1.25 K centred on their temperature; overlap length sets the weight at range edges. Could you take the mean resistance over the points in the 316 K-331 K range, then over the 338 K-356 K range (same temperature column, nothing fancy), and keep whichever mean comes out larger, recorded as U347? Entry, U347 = 2.49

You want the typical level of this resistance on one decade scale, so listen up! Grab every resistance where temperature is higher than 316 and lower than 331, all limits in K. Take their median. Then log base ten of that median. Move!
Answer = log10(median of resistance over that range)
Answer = 0.39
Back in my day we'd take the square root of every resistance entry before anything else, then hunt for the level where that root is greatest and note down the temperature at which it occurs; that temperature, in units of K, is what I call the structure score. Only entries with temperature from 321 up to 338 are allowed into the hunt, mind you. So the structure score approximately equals 322.0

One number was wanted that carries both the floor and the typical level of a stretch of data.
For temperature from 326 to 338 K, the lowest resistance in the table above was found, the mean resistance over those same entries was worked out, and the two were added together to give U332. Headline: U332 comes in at 5.0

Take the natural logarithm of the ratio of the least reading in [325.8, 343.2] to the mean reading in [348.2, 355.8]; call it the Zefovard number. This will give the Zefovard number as 0.32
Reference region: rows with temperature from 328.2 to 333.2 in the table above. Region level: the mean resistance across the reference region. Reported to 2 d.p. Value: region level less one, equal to 1.51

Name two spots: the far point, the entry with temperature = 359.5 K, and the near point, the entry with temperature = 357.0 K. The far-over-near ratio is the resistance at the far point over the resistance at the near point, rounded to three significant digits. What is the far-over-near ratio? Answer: 1.02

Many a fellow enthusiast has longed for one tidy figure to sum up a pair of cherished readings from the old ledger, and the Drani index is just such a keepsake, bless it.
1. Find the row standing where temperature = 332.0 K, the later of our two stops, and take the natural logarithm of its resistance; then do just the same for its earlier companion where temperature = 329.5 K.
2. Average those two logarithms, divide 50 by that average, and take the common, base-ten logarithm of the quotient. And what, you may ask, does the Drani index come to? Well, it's 1.74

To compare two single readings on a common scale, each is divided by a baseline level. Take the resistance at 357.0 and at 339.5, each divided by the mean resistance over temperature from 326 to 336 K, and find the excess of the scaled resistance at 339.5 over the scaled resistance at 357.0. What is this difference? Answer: 0.30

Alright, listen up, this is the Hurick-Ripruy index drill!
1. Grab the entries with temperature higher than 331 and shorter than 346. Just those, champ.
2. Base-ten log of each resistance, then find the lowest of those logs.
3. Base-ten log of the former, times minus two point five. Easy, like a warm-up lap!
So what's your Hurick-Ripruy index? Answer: 1.20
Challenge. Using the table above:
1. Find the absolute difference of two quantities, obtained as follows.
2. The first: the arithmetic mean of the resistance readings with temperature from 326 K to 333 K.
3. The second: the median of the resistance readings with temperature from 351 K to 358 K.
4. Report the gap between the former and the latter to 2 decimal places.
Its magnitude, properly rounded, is 0.92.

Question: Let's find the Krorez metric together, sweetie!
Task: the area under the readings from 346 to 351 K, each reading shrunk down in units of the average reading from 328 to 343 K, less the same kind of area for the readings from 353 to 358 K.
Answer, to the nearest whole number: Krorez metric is 0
